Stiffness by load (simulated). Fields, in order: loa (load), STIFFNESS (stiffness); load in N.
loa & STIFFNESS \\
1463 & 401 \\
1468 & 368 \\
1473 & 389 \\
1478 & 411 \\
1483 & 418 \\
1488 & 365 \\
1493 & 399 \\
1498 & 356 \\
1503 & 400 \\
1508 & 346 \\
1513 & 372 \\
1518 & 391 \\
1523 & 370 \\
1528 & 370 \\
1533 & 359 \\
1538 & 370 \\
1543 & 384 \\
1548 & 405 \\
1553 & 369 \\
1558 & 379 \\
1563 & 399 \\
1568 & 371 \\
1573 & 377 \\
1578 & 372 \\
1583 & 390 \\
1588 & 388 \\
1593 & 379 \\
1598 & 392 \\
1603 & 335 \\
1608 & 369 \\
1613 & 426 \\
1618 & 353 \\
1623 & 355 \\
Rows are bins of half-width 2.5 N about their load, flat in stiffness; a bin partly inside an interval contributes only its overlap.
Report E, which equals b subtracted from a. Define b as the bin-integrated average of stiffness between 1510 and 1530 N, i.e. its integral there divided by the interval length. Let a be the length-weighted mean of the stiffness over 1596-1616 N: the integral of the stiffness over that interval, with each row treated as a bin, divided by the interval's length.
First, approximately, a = 380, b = 375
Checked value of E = 4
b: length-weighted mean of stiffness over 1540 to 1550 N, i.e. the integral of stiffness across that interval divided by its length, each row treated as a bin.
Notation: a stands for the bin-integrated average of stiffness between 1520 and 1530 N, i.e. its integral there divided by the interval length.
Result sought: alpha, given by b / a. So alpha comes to 1.06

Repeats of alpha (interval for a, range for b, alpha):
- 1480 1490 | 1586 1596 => 0.97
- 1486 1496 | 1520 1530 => 0.97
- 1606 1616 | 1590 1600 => 0.97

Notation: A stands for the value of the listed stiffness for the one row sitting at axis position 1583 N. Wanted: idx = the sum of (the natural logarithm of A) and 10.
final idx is 16.0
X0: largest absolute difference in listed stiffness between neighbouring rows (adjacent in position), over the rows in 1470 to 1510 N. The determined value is 54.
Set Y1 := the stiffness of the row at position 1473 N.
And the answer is 389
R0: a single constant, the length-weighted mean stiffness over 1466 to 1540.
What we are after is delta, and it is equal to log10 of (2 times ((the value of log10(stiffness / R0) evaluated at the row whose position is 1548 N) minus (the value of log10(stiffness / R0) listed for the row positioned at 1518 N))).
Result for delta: -1.51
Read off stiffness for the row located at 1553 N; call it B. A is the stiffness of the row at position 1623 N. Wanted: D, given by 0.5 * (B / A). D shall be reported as 0.520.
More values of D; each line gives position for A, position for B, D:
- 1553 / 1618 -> 0.478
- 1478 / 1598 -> 0.477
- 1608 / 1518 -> 0.530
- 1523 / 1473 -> 0.526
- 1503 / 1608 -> 0.461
